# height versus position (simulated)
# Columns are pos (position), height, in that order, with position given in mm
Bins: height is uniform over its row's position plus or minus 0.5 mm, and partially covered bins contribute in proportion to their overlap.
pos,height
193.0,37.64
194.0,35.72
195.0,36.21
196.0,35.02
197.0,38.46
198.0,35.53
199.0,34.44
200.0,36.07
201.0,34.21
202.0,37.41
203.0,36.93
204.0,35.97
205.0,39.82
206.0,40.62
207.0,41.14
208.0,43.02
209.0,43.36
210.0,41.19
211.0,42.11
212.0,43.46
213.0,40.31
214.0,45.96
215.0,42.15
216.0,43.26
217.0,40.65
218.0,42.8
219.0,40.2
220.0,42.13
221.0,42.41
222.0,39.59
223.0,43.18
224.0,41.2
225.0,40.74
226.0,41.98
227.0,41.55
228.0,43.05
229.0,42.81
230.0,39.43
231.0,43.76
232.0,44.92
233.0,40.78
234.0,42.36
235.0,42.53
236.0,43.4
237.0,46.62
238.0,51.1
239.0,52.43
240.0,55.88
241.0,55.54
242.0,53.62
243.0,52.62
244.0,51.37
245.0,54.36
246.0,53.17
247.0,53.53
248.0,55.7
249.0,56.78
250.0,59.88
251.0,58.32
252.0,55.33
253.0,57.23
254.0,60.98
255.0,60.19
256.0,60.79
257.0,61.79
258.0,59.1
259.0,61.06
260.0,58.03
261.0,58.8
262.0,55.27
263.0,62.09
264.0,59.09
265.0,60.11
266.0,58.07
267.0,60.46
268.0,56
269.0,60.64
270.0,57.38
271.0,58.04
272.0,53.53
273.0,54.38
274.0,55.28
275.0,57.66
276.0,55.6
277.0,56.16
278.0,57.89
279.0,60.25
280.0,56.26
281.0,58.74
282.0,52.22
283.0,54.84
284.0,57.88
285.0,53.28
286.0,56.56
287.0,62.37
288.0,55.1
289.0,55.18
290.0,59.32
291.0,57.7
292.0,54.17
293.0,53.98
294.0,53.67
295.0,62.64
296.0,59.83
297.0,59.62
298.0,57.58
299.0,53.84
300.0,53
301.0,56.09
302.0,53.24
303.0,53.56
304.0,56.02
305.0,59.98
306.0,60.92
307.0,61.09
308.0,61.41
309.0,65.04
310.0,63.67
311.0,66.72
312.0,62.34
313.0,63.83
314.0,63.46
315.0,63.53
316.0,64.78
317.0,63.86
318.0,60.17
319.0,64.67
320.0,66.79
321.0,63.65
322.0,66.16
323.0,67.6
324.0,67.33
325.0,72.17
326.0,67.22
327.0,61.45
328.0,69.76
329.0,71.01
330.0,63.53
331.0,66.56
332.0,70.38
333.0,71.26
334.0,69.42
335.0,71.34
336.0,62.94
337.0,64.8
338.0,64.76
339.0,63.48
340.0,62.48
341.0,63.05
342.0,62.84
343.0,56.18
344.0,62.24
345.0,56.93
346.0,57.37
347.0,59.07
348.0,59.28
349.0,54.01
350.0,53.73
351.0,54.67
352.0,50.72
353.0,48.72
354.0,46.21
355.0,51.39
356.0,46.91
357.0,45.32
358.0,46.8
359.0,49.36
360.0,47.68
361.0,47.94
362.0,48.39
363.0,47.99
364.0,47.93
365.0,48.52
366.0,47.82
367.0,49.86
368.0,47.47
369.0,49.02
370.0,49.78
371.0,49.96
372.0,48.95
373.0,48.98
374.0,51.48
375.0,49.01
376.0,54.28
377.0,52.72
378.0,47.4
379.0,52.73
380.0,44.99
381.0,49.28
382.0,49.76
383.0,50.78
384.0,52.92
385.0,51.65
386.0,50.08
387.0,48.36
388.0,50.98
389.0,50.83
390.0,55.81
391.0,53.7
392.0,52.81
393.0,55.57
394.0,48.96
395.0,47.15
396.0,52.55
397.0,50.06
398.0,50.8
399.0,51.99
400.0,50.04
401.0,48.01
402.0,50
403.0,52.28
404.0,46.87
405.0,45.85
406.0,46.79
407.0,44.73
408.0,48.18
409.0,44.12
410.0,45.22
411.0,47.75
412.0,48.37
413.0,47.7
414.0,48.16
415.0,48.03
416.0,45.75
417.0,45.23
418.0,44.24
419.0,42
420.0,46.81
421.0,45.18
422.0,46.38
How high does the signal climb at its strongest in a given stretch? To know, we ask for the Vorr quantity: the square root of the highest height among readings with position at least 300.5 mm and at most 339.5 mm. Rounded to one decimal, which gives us 8.5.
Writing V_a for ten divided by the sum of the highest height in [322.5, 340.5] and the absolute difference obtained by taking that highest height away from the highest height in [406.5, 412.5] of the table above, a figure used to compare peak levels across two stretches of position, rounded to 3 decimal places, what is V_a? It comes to 0.104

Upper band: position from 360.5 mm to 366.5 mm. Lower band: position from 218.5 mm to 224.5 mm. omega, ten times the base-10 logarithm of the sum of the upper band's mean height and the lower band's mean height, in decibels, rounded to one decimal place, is 19.5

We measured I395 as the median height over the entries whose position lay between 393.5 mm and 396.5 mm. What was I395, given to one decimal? 49.0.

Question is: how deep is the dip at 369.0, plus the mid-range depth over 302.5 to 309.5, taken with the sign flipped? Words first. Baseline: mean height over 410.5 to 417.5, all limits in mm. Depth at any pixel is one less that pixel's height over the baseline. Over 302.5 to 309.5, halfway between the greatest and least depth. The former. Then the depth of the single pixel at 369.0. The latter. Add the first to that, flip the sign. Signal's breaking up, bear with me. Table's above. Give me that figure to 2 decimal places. 0.29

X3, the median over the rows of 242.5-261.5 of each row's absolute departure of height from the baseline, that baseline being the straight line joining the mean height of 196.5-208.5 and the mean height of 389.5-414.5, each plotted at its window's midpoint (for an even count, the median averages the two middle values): 17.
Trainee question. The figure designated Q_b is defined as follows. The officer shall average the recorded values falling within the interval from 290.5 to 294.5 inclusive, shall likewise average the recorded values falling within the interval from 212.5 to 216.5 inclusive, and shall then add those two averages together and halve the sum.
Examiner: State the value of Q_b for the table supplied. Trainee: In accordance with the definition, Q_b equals 49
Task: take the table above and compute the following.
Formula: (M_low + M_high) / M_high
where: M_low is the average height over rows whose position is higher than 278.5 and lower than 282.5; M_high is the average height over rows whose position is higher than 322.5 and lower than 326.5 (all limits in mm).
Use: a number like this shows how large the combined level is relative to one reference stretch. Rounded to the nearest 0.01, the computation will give 1.83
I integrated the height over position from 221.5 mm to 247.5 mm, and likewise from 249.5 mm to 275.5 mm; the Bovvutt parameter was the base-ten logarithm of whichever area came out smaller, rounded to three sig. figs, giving 3.08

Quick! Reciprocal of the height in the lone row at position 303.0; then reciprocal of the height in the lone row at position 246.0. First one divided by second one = 1.0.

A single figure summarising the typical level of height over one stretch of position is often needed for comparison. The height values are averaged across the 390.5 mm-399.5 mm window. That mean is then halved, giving 25.8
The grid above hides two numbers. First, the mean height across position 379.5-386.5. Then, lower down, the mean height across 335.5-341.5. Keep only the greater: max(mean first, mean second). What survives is 63.6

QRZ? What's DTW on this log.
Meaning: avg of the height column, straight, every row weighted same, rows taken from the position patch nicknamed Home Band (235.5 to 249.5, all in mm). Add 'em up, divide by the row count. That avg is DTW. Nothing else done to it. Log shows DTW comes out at 53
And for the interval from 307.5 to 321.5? 64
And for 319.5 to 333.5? 67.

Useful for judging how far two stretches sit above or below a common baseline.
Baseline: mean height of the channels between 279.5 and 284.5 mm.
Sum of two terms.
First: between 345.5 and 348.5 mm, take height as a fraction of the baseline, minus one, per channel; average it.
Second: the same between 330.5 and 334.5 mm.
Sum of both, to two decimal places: 0.29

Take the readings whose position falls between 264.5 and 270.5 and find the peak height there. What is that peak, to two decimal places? 60.64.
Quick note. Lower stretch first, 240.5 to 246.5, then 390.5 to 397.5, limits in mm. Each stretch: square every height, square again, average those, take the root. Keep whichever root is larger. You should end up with 2862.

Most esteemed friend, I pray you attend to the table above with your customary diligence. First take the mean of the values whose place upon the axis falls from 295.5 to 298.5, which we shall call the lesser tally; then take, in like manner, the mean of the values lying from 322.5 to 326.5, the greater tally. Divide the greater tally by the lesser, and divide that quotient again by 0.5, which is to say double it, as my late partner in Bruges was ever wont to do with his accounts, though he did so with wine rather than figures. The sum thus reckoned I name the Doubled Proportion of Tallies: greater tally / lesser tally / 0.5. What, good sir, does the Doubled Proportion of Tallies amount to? 2.32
